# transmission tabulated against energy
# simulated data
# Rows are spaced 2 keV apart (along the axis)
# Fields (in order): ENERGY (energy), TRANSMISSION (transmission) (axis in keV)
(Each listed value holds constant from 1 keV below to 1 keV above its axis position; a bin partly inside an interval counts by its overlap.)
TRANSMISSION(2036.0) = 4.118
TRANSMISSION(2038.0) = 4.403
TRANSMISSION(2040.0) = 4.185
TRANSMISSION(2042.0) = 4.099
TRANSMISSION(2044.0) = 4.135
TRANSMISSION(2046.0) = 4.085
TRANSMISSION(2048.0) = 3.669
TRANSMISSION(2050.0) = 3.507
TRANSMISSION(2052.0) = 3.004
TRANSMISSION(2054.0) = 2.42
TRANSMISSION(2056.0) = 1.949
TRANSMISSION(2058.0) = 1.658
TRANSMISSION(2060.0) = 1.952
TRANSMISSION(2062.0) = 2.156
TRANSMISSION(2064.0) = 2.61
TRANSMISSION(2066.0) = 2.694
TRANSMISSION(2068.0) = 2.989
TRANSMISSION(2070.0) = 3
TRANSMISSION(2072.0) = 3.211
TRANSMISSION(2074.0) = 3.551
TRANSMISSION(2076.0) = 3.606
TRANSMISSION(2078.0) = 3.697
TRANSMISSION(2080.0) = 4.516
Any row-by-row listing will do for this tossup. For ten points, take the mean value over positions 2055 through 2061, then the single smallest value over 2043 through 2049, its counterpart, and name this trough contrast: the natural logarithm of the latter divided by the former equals 0.7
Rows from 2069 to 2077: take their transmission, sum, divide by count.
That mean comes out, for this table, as 3.3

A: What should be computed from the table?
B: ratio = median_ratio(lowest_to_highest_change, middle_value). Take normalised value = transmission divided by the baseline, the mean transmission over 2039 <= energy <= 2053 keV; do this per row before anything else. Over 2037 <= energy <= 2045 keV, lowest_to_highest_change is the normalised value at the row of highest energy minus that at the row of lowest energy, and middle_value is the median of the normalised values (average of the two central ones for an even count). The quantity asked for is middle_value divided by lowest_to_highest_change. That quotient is -16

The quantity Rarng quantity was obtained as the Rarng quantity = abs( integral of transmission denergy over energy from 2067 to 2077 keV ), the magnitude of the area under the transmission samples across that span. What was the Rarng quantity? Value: 33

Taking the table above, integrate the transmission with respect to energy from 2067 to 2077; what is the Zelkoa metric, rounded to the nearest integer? 33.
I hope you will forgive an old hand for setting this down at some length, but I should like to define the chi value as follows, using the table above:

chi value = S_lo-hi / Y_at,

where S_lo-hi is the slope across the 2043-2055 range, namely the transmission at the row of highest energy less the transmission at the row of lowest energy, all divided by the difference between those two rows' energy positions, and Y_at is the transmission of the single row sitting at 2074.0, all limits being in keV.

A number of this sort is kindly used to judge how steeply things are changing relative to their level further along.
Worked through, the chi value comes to -0.048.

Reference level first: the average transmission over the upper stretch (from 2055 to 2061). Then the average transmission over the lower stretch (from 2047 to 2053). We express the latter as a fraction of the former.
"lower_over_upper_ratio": 1.83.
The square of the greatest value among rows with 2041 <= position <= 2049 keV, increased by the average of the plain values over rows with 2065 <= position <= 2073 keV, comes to 20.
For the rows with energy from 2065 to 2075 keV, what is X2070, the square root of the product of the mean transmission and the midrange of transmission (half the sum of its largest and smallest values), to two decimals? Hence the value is 3.11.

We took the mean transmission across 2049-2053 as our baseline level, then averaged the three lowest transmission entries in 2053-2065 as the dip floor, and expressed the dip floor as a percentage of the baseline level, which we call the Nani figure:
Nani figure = 57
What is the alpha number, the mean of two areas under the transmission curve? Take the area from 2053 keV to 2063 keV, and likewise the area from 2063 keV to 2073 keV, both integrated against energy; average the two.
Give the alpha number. 25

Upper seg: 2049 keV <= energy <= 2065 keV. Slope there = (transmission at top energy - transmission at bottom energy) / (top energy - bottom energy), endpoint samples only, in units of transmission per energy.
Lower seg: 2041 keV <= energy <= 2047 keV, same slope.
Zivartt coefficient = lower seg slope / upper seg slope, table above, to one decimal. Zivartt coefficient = 0.1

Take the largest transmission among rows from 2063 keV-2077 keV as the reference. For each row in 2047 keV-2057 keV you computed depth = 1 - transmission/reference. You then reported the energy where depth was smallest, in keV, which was 2048.0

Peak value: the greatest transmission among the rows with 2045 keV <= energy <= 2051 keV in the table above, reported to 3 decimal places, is 4.085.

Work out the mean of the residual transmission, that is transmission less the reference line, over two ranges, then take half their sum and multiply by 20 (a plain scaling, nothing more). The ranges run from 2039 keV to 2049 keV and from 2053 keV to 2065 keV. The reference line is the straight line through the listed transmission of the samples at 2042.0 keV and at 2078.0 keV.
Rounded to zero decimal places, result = -18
